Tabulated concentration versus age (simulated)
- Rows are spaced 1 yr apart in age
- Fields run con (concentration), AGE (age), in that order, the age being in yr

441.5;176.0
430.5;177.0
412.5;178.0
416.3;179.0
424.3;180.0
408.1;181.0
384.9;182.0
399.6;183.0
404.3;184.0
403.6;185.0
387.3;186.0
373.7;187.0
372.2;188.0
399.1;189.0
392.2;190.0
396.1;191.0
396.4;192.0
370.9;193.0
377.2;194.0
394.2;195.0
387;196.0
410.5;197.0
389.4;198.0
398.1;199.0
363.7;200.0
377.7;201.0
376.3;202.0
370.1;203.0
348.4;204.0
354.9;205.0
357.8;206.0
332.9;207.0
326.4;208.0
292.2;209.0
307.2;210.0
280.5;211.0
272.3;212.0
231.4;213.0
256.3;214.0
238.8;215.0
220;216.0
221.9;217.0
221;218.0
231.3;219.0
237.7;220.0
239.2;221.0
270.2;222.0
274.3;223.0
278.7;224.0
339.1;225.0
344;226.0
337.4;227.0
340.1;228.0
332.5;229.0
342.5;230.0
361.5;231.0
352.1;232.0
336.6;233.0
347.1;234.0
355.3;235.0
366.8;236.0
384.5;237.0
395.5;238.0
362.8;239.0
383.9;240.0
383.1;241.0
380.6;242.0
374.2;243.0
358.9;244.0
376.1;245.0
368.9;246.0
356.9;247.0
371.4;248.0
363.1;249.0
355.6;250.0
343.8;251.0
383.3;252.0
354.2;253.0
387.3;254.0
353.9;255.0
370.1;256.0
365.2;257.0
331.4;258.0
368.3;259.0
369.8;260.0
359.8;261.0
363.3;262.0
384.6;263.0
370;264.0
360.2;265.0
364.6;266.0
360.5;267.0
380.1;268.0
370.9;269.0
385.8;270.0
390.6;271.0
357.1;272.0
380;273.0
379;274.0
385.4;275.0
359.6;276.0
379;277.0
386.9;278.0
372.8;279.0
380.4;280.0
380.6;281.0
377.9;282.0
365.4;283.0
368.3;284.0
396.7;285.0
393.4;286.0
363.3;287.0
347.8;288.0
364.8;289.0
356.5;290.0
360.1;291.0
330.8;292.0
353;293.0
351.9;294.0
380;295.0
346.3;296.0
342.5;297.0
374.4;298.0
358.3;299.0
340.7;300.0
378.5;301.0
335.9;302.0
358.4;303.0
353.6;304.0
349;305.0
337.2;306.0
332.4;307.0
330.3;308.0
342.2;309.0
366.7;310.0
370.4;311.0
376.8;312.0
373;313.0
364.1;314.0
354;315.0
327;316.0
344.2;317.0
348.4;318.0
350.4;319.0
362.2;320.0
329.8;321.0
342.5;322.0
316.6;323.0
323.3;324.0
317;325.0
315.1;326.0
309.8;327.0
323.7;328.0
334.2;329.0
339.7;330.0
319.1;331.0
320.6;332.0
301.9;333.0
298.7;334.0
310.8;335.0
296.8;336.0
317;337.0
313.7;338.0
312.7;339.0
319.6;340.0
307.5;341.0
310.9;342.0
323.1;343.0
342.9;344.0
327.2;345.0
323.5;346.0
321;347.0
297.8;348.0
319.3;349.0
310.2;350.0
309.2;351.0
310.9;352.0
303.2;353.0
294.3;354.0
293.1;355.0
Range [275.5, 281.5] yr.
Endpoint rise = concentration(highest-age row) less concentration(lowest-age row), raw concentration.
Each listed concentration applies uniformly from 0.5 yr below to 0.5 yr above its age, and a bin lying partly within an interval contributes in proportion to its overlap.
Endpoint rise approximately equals 21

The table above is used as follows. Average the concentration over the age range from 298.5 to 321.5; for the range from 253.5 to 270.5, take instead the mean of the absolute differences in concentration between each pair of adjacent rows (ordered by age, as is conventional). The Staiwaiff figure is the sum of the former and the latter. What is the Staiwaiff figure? 366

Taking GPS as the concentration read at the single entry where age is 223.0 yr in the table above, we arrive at 274.3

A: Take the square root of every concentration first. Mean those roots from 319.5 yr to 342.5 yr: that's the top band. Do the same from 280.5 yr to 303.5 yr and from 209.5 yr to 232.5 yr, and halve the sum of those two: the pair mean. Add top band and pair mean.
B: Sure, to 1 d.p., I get 35.8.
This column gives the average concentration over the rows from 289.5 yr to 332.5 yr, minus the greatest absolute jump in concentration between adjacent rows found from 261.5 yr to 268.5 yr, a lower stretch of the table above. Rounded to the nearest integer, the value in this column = 324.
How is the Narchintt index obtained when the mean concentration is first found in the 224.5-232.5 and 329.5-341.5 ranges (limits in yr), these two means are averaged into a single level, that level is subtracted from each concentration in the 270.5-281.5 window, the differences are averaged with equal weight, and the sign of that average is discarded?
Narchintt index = 49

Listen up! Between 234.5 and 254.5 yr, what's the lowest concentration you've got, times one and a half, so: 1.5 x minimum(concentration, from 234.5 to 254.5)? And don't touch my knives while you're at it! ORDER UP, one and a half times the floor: 516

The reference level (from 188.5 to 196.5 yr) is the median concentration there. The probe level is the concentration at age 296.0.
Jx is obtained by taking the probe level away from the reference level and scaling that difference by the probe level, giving 0.14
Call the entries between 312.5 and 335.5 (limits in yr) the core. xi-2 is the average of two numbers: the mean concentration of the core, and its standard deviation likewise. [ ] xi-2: 176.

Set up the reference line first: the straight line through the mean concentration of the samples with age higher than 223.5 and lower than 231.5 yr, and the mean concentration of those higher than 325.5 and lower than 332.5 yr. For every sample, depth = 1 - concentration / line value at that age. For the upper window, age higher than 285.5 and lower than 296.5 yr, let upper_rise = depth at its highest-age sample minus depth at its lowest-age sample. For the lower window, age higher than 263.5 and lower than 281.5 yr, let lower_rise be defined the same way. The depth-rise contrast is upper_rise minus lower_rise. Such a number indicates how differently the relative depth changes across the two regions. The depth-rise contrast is 0.18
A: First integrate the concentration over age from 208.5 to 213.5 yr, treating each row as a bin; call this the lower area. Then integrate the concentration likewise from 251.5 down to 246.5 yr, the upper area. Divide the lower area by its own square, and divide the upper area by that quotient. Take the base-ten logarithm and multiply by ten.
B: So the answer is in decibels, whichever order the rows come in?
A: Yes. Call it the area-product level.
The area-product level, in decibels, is 63.9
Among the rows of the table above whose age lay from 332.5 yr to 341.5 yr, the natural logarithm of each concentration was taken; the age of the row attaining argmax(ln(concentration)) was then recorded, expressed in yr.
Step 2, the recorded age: 340.0 yr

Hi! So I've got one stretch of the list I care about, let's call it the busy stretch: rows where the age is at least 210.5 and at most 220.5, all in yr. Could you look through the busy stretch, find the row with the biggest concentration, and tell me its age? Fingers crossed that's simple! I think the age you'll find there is 211.0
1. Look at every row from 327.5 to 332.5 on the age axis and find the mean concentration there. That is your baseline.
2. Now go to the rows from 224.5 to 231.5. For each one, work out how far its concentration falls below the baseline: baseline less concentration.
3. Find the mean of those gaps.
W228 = -15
